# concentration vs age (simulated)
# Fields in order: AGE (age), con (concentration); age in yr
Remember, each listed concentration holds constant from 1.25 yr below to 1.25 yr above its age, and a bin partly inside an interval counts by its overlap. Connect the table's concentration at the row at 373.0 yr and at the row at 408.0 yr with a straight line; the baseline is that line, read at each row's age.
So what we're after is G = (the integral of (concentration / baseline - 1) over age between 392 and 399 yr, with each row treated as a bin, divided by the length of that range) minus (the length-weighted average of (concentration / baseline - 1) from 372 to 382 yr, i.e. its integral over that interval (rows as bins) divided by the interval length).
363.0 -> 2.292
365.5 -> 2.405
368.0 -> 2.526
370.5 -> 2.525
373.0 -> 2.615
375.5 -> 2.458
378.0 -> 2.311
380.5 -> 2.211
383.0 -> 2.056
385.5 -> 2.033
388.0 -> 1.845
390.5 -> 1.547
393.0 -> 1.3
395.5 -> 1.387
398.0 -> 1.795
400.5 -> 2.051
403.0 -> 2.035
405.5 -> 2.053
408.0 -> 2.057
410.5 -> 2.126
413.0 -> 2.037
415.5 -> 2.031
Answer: -0.3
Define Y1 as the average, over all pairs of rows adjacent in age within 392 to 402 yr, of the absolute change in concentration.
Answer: 0.25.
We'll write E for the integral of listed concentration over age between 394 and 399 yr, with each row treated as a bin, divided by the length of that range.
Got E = 1.57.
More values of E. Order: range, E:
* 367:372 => 2.53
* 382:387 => 2.03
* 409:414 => 2.08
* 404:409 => 2.05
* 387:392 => 1.67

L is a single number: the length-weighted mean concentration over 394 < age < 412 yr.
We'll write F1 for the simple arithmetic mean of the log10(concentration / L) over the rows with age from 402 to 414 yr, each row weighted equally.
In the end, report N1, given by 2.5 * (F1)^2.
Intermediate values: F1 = 0.03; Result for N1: 0.002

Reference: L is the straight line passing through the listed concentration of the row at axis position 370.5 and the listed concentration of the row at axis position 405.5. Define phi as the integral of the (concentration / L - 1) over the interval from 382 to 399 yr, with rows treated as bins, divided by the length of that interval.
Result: -0.25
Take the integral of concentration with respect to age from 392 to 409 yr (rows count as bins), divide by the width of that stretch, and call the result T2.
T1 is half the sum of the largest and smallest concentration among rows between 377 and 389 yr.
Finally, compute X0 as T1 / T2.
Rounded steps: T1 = 2.08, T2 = 1.8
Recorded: 1.14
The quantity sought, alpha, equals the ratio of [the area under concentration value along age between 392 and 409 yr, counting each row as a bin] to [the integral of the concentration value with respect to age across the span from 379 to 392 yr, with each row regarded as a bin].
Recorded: 1.2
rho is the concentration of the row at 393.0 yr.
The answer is 1.3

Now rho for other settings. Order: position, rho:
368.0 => 2.526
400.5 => 2.051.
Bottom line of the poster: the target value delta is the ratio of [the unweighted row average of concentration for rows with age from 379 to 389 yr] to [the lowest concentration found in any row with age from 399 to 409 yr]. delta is 1.0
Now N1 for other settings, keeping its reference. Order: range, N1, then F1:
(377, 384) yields 0.008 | 0.06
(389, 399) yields 0.030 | -0.11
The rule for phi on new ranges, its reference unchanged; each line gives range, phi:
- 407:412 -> 0.05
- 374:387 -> -0.07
